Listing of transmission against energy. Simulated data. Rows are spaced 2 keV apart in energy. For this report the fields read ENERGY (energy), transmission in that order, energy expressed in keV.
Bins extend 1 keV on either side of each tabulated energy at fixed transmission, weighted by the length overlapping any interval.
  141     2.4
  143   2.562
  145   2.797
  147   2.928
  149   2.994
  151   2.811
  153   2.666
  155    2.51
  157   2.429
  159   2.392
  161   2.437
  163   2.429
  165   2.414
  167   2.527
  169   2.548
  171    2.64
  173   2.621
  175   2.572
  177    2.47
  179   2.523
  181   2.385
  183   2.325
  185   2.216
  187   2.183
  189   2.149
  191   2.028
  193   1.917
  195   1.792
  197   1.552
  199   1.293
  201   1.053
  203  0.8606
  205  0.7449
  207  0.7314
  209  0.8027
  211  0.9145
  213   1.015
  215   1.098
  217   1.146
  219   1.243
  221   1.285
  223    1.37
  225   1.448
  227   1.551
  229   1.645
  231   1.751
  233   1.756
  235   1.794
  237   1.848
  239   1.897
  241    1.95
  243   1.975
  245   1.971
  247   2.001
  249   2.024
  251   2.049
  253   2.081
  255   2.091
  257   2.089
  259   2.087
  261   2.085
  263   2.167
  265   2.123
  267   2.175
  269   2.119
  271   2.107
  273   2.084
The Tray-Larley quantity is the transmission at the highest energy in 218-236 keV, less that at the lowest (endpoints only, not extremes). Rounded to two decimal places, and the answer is 0.55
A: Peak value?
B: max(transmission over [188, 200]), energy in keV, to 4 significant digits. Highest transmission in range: 2.149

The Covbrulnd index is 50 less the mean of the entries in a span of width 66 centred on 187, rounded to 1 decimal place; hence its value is 48.1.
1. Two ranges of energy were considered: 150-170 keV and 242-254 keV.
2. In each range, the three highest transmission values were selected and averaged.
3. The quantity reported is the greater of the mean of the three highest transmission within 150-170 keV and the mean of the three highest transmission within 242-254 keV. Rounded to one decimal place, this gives 2.7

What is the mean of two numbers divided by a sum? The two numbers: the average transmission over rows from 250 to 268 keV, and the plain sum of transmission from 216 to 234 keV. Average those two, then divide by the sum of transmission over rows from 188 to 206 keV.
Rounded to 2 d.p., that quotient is 0.57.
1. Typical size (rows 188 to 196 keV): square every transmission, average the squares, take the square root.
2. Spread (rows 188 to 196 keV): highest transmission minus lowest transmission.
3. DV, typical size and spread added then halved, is 1.17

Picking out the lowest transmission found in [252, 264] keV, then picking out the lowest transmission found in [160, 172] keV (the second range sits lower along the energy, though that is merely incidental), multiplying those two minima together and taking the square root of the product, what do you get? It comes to 2.2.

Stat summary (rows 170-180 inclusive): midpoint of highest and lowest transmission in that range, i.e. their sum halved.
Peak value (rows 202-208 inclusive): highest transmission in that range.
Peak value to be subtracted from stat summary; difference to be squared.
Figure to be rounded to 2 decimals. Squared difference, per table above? 2.87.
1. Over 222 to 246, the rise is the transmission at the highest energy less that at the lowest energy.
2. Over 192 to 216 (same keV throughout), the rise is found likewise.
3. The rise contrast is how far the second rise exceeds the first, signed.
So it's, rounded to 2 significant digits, -1.4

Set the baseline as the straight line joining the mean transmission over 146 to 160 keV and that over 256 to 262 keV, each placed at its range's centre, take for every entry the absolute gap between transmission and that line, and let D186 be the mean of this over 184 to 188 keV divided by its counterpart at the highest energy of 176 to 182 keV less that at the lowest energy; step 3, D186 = 5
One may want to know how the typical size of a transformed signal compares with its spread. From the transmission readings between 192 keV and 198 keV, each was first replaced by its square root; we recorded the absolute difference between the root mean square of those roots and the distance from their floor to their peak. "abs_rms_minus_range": 1.19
